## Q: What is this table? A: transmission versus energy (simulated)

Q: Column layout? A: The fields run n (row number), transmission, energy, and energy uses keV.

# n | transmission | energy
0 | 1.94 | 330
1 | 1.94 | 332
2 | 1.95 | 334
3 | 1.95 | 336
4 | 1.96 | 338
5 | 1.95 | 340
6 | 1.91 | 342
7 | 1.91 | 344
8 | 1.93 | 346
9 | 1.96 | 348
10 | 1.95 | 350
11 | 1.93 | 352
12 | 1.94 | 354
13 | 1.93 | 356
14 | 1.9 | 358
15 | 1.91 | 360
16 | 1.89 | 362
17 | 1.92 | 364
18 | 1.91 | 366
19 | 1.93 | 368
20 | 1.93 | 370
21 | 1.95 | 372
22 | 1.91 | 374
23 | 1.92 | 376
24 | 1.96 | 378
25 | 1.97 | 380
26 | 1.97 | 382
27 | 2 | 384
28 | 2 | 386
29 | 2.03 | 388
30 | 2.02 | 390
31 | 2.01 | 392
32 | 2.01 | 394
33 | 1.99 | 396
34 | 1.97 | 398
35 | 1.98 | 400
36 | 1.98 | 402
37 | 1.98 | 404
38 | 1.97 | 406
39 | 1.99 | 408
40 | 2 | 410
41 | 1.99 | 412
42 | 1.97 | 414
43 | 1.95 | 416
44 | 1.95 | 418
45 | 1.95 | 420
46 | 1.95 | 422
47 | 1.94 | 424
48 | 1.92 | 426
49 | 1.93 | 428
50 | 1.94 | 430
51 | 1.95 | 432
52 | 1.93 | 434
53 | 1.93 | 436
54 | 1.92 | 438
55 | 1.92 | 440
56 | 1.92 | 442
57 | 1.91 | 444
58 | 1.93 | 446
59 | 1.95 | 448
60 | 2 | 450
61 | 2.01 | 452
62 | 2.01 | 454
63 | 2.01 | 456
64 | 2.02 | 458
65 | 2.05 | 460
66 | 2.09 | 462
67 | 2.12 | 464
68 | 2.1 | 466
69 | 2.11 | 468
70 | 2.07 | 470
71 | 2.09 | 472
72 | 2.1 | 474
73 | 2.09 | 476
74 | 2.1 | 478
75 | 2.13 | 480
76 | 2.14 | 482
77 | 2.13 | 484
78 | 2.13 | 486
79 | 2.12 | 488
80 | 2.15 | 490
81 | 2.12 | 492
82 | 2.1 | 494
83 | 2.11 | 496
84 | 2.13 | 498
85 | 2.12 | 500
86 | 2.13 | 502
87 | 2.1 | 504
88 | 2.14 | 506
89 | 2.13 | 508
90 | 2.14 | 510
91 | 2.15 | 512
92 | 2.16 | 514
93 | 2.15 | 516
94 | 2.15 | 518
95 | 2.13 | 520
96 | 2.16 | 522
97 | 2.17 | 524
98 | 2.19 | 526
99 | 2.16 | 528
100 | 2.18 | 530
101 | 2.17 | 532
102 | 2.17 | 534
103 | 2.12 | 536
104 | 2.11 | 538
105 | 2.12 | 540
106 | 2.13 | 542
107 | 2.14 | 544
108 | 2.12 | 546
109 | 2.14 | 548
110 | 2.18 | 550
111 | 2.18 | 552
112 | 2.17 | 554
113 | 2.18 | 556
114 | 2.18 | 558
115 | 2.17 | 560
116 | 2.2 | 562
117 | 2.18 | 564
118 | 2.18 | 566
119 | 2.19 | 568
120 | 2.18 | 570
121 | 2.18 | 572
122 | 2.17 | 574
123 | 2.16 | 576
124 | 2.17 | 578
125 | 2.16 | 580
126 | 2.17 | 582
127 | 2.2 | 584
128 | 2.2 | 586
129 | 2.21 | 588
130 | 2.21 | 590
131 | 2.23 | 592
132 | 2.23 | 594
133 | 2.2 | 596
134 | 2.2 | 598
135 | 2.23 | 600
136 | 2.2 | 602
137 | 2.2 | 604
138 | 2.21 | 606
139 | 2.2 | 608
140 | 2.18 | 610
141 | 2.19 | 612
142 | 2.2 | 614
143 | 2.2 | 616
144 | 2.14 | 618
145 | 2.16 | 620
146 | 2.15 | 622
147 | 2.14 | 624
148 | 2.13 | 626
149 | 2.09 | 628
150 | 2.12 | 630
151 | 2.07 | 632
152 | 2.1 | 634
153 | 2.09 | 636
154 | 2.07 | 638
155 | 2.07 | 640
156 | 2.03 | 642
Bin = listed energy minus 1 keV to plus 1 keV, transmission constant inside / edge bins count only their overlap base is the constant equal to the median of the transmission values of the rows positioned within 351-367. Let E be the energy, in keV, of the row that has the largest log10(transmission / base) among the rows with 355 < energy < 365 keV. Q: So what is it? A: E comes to 356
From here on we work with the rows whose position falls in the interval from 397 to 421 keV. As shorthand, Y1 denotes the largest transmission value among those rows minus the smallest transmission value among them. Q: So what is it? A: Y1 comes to 0.050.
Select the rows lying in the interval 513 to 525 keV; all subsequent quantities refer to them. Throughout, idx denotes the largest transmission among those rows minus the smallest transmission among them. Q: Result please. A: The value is 0.040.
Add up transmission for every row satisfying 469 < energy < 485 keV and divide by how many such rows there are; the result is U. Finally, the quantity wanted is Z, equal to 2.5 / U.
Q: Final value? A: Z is 1.19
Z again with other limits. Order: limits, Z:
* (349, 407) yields 1.28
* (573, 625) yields 1.14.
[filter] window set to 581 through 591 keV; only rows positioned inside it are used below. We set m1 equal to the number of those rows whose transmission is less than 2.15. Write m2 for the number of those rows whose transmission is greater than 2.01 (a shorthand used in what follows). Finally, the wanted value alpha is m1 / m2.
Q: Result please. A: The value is 0.00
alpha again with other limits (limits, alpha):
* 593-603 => 0.00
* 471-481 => 1.00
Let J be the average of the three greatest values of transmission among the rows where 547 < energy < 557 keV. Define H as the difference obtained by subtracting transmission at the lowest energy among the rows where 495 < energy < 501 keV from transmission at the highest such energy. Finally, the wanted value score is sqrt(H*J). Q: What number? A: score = 0.15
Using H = 0.01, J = 2.18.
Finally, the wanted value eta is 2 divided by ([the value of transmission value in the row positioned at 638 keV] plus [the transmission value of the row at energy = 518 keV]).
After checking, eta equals 0.474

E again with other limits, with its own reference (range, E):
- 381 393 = 388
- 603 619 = 606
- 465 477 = 468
